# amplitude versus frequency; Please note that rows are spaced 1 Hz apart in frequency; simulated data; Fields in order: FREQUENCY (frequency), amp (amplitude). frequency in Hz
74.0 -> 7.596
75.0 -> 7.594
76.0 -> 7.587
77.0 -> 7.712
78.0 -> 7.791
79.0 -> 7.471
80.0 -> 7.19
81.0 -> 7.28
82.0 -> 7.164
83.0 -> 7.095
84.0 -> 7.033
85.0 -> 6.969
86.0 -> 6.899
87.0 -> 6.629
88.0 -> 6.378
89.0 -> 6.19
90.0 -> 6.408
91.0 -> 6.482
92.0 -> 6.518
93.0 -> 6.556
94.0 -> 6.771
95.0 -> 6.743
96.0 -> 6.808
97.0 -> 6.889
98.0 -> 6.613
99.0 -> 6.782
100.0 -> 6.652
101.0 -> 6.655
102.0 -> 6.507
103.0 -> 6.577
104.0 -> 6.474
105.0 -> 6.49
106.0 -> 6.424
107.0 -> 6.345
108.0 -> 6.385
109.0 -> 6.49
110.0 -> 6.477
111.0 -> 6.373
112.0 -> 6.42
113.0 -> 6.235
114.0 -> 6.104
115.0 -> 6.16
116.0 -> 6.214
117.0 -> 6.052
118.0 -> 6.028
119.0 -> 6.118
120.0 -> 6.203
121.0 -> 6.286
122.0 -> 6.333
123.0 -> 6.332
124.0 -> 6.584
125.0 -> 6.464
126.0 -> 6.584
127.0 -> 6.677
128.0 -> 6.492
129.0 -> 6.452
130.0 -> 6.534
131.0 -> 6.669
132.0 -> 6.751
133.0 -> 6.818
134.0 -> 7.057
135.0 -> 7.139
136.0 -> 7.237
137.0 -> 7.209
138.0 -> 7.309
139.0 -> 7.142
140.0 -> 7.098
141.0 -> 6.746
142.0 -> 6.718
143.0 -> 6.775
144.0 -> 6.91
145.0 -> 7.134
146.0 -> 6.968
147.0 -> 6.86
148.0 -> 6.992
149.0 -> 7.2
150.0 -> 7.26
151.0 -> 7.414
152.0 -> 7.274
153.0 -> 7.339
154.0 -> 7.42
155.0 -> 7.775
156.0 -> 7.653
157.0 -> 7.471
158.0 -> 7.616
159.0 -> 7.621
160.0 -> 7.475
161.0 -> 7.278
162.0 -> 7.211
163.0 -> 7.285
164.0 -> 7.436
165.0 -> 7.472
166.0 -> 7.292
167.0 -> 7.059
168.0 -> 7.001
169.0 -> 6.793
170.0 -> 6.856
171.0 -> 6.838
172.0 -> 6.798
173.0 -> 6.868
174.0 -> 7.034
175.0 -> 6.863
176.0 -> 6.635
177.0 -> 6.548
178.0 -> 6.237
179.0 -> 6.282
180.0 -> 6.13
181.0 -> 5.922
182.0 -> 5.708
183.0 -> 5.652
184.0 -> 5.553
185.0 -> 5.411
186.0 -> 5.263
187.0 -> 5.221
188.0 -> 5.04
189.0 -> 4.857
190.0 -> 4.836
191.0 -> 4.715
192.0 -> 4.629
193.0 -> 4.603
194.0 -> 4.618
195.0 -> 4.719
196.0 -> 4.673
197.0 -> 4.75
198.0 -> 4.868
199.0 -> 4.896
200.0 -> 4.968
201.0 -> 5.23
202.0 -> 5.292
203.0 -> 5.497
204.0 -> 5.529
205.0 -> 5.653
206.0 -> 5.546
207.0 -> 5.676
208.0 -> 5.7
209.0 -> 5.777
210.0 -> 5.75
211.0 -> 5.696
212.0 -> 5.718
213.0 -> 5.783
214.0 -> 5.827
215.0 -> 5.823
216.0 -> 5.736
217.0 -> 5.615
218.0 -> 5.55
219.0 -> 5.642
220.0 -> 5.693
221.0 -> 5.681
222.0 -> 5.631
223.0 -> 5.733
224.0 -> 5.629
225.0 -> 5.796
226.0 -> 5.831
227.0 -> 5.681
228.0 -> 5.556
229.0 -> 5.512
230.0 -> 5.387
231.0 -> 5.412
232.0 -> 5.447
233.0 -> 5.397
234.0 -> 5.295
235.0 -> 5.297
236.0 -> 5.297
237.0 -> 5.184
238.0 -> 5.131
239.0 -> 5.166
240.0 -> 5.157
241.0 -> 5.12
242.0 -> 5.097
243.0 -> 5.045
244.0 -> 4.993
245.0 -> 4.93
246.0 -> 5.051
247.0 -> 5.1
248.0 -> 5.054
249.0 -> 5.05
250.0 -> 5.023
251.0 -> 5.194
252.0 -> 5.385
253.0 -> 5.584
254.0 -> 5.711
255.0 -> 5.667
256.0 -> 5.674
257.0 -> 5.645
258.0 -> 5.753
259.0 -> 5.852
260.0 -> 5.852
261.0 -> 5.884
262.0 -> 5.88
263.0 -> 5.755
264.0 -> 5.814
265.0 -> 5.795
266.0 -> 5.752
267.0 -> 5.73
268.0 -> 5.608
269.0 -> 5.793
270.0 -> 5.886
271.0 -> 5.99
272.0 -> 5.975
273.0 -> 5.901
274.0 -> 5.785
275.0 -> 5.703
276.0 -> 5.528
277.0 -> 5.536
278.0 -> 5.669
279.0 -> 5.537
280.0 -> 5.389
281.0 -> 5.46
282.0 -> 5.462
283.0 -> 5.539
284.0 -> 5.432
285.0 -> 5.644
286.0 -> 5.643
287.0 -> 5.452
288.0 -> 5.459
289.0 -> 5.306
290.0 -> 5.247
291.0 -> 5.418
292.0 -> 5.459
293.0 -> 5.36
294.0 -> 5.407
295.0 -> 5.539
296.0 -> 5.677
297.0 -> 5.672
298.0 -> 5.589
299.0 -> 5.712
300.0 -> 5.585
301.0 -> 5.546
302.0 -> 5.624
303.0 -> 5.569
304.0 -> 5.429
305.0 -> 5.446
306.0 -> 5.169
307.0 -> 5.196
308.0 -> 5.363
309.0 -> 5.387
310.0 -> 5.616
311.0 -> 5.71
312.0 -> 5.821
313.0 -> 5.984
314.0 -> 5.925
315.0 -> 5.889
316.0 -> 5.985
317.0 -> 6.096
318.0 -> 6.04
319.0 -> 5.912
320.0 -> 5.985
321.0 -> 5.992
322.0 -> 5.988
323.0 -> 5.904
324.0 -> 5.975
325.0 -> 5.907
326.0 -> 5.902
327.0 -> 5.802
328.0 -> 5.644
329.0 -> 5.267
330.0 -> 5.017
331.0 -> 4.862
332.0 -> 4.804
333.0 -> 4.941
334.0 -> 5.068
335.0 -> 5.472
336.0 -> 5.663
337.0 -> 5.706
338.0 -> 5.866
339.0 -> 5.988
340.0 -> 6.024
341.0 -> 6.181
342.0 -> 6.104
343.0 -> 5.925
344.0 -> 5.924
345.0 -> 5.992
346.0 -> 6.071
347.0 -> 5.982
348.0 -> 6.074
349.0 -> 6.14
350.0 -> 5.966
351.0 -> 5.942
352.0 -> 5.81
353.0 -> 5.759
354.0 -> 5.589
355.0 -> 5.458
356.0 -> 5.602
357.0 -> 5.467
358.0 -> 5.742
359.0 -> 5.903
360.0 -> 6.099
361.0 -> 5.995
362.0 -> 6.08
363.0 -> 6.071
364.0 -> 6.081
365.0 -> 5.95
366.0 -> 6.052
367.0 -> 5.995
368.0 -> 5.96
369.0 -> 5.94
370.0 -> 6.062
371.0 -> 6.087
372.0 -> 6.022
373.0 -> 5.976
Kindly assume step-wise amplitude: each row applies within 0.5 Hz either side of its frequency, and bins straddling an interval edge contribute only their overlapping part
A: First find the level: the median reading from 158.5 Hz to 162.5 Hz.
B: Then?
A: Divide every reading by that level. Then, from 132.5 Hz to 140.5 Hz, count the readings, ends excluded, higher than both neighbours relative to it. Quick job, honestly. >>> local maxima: 2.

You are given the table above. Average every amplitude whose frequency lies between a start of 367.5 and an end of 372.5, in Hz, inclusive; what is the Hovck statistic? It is 6.01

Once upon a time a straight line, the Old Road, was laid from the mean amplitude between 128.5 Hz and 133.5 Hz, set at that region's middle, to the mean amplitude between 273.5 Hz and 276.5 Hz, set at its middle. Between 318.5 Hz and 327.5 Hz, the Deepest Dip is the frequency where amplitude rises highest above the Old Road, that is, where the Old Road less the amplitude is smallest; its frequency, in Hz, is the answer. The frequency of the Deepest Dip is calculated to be 324.0 Hz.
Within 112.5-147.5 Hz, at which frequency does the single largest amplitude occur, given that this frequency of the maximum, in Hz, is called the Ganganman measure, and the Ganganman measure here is 138.0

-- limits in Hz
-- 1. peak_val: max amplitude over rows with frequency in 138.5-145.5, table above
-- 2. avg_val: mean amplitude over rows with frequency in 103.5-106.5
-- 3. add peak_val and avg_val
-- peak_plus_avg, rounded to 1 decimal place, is 13.6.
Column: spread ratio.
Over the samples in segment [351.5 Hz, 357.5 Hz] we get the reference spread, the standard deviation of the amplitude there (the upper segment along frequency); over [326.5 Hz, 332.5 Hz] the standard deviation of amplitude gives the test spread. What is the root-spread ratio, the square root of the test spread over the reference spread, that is 1.7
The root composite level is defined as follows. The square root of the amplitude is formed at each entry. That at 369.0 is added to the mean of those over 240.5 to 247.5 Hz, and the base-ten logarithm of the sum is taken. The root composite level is 0.671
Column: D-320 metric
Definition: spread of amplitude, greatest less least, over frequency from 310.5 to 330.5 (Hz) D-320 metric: 1.1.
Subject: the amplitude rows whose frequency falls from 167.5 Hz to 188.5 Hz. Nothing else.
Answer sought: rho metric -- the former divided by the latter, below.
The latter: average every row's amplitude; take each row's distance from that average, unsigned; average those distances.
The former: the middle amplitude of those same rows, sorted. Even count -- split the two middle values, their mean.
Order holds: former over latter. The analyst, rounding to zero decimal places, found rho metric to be 11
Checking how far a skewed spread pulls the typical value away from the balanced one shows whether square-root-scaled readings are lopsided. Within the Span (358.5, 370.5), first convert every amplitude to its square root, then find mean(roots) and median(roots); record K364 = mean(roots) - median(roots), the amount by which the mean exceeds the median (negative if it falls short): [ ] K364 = -0.002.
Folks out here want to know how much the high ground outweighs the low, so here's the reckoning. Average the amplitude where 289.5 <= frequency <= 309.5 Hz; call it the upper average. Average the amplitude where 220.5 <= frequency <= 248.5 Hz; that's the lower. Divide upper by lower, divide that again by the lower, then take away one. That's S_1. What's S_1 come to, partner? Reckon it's -0.81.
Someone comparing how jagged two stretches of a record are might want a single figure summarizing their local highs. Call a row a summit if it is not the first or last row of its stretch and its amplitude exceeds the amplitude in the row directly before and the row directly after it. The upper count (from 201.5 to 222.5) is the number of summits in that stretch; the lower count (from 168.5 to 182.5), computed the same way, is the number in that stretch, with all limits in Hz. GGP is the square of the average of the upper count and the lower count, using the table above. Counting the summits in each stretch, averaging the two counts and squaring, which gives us 12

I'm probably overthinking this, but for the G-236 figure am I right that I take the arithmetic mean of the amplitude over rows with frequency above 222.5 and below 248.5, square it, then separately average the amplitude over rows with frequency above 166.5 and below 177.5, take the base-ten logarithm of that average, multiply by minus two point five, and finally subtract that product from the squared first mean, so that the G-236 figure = 30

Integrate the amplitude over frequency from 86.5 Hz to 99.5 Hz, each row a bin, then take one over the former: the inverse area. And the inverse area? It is 0.0117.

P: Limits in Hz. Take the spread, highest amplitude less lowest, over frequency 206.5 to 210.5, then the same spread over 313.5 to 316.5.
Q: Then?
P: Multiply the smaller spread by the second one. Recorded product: 0.009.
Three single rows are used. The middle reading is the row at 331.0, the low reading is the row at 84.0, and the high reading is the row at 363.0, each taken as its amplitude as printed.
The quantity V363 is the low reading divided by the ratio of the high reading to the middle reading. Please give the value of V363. 5.6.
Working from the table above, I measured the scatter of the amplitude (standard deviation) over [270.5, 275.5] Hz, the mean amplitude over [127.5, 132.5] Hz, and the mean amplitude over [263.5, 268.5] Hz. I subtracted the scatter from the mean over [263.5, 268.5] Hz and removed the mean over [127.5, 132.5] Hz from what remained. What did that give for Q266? -1.0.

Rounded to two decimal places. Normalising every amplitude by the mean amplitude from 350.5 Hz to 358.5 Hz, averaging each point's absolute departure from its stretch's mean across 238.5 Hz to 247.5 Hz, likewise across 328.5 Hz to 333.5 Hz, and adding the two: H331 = 0.03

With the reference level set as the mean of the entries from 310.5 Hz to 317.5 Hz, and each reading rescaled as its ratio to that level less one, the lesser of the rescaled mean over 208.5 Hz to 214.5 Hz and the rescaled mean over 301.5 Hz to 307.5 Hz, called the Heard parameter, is -0.086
